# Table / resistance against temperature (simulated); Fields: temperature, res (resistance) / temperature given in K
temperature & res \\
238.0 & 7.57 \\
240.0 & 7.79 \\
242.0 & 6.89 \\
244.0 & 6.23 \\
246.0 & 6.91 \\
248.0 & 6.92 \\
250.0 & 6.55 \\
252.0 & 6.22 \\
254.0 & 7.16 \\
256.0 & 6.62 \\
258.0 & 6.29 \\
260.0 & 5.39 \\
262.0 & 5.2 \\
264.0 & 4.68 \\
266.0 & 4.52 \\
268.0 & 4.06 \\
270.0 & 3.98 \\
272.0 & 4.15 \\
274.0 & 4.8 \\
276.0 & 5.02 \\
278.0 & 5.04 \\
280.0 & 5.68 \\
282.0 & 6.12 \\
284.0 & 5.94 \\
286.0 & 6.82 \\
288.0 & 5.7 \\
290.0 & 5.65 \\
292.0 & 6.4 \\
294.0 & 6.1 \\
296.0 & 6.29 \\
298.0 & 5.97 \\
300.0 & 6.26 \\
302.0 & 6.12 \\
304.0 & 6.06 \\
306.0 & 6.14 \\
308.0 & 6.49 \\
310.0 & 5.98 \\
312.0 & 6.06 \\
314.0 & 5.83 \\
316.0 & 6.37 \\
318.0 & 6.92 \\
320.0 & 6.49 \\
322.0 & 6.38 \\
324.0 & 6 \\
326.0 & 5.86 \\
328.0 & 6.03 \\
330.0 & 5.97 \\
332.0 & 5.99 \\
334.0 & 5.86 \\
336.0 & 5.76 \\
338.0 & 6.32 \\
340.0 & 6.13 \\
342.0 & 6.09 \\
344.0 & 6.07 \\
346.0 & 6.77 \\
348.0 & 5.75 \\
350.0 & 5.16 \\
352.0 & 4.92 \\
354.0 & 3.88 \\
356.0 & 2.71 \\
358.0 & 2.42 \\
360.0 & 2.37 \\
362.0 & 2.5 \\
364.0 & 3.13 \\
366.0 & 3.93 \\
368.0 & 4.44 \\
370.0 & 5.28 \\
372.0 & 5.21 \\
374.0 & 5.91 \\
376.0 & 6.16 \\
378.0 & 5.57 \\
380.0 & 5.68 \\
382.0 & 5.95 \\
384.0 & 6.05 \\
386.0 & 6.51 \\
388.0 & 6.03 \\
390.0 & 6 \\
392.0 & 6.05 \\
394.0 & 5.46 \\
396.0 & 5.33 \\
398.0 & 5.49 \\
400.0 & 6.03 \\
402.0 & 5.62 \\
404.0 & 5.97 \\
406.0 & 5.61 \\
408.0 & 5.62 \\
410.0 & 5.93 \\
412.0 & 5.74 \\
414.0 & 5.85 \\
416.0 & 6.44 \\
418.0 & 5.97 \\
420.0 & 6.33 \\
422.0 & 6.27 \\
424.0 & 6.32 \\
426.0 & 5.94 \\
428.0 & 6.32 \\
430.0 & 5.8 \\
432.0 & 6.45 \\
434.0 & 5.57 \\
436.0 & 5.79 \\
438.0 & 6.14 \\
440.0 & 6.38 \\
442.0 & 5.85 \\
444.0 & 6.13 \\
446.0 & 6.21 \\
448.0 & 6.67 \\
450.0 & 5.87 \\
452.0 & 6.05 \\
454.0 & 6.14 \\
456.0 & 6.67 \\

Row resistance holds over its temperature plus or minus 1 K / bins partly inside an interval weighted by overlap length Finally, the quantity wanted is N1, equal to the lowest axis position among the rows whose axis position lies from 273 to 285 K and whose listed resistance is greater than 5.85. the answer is 282.0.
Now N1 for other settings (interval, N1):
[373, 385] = 374.0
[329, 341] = 330.0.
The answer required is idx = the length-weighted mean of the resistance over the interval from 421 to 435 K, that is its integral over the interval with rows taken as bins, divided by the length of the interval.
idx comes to 6.10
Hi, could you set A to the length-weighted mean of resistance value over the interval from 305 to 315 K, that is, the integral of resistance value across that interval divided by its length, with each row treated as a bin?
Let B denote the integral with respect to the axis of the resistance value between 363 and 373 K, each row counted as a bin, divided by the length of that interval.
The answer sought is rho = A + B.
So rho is 10.5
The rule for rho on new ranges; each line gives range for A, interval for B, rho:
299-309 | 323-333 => 12.2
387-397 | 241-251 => 12.5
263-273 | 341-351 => 10.2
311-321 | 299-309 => 12.5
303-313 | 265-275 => 10.4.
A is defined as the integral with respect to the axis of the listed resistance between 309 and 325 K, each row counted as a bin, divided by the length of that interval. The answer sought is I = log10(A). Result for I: 0.796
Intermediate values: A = 6.3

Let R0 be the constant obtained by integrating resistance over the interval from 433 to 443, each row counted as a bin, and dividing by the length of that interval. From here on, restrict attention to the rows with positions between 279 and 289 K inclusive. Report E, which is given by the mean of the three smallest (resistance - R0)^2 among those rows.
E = 0.030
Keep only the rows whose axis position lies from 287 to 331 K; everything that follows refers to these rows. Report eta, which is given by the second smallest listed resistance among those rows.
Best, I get 5.7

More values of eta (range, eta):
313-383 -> 2.42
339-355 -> 4.92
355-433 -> 2.42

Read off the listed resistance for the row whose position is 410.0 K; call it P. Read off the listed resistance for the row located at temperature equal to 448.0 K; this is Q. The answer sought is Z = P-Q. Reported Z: -0.7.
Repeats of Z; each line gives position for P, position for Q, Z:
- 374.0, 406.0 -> 0.3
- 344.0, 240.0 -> -1.7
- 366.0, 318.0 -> -3.0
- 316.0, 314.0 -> 0.5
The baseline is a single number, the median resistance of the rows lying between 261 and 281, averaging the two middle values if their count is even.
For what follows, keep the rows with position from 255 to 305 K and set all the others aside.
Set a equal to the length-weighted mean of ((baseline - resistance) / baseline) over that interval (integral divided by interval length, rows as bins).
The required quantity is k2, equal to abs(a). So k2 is 0.17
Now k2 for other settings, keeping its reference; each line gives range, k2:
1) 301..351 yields 0.29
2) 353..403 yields 0.04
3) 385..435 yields 0.25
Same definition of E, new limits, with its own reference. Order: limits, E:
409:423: 0.003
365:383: 0.016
